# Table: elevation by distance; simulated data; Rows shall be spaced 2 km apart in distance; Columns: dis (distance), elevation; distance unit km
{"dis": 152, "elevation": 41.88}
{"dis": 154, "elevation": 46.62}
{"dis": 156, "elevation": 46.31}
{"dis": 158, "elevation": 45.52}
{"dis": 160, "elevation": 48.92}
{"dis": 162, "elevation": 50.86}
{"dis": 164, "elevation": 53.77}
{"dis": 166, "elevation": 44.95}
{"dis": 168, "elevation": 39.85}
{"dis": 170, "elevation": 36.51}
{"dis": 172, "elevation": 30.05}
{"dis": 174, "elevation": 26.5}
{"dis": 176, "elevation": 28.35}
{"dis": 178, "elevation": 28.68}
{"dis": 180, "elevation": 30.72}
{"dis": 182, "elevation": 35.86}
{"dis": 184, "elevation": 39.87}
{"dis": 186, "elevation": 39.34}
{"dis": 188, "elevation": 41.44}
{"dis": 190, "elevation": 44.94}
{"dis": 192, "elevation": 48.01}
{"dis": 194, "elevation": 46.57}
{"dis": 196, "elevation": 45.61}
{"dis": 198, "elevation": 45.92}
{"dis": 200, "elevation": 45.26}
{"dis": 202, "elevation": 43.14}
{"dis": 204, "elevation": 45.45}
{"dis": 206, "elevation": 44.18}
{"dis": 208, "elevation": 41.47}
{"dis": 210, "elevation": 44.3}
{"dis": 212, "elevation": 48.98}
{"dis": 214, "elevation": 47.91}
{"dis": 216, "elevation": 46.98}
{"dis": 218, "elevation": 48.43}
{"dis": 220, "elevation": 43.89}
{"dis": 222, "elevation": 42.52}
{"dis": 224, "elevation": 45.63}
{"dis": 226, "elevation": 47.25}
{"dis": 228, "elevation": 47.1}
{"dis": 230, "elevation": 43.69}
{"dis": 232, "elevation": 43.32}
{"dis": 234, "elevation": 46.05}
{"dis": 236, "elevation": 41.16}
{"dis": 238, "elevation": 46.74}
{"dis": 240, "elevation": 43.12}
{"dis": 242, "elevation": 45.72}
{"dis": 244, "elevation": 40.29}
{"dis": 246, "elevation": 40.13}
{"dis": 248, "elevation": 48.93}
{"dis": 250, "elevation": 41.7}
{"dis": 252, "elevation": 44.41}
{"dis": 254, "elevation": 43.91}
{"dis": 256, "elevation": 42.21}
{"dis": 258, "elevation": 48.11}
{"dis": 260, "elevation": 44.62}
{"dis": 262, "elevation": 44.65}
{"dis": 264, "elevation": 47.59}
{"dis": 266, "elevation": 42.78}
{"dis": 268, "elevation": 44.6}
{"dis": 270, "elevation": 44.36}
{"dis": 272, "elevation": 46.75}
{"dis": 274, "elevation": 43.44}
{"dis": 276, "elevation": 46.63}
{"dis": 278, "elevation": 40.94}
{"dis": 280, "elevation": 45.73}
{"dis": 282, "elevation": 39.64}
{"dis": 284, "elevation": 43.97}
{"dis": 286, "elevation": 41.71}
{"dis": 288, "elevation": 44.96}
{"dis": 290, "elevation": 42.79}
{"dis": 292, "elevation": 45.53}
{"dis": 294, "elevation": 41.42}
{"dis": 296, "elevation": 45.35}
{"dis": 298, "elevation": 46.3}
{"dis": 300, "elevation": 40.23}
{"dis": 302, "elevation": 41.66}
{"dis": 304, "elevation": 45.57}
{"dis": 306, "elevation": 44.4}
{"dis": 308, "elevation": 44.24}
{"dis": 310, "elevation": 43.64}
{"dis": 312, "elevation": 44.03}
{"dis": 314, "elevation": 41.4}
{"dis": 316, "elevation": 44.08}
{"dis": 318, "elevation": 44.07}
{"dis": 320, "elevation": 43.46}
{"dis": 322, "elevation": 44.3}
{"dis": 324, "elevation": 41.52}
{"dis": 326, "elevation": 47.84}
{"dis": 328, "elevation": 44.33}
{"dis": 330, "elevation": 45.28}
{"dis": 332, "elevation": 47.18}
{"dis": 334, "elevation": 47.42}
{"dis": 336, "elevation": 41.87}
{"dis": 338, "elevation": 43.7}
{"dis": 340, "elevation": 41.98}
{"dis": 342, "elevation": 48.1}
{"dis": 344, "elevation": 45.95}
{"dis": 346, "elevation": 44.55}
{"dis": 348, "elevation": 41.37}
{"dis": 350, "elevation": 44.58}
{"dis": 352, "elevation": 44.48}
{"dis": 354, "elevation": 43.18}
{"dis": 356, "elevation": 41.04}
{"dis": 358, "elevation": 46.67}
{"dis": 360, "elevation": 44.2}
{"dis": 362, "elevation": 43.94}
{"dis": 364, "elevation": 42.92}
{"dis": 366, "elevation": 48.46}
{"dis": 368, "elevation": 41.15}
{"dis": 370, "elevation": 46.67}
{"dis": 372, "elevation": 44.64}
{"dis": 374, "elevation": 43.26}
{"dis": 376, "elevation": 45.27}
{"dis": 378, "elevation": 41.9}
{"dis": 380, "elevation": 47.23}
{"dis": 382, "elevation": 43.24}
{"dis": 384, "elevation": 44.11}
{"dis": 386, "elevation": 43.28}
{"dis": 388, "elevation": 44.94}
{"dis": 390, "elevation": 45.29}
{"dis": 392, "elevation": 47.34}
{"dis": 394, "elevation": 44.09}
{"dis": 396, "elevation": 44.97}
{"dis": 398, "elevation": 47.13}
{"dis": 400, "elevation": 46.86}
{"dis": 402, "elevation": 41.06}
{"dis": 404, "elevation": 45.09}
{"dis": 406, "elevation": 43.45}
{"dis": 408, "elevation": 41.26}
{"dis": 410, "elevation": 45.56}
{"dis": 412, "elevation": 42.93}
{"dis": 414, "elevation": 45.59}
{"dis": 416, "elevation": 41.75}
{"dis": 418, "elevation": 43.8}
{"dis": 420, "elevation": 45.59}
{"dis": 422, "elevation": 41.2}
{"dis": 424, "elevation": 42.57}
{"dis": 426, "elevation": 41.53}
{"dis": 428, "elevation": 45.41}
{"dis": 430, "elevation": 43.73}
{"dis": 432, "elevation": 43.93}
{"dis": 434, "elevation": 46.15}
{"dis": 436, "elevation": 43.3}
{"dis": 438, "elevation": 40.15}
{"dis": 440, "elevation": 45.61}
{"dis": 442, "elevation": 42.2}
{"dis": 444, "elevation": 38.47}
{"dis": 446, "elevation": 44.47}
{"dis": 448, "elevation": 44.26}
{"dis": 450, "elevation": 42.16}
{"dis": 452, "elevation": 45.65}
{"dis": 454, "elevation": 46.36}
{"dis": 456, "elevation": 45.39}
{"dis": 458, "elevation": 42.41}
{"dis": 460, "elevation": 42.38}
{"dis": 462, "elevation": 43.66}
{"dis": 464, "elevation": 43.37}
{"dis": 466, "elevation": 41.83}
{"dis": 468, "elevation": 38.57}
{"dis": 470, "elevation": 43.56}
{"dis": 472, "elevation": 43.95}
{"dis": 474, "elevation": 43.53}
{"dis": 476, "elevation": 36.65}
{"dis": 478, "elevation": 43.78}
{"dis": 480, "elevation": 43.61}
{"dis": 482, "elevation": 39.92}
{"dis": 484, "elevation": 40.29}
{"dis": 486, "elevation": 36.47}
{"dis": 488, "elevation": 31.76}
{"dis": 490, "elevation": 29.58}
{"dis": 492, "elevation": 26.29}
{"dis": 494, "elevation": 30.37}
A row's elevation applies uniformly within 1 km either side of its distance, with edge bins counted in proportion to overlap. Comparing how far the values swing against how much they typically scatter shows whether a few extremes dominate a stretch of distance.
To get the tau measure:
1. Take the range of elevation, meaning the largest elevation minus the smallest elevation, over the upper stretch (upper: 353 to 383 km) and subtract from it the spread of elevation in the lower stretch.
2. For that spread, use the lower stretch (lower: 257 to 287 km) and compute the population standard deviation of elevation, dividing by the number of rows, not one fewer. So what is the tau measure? 5.1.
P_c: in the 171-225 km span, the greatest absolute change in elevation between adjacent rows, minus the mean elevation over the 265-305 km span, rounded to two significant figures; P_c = -39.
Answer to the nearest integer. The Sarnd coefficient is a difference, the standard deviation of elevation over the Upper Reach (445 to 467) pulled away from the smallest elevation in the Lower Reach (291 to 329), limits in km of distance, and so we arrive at 39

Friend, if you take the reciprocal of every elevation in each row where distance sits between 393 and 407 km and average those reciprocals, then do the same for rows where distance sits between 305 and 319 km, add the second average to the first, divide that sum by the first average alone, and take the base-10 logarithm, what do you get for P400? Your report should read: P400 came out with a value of 0.306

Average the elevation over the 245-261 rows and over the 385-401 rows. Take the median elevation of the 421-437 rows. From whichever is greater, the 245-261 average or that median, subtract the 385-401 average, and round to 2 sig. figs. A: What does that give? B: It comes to -1.2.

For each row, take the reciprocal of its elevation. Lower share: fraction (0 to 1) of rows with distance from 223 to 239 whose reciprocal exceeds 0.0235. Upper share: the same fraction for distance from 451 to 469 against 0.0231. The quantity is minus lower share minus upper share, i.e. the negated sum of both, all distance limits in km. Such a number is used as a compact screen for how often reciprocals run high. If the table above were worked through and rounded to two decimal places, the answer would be -0.57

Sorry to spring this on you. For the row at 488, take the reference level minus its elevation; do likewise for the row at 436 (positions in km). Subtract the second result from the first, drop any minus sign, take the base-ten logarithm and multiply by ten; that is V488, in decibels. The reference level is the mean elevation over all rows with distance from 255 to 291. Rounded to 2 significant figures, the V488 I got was 11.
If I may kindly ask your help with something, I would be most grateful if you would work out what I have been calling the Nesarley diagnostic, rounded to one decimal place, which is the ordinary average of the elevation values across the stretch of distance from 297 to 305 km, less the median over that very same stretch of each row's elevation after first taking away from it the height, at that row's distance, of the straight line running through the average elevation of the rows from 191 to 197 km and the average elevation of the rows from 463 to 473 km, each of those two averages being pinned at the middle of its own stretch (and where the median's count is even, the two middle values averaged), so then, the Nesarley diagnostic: 44.8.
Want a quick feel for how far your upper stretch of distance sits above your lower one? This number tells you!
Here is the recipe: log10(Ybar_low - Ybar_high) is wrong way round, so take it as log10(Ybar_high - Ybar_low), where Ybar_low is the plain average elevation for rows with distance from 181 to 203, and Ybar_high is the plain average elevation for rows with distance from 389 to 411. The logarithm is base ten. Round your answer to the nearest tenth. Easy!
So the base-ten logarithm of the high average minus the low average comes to 0.2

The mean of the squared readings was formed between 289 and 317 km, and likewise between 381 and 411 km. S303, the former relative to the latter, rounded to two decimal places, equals 0.96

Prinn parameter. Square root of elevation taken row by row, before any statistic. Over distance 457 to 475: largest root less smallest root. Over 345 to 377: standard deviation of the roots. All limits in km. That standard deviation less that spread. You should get -0.27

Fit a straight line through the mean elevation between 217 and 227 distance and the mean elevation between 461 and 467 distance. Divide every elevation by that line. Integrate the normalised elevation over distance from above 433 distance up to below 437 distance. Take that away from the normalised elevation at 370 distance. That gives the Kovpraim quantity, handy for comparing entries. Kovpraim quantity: -3.07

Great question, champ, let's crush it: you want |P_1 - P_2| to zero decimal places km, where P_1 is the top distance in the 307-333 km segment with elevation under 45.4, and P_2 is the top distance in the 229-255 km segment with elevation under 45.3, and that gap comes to 76 km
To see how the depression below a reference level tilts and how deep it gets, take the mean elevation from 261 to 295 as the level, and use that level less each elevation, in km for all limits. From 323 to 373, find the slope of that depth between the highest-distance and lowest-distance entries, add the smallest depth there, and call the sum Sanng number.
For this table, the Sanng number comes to -4.6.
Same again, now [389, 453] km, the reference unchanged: -3.4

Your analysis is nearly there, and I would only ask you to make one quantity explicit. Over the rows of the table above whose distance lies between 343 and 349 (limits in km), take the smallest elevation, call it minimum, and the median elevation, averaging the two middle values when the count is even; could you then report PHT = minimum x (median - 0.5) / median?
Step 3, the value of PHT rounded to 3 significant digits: 40.9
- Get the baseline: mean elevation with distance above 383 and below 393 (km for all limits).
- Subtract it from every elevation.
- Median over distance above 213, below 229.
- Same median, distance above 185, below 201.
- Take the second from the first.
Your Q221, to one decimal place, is 1.6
